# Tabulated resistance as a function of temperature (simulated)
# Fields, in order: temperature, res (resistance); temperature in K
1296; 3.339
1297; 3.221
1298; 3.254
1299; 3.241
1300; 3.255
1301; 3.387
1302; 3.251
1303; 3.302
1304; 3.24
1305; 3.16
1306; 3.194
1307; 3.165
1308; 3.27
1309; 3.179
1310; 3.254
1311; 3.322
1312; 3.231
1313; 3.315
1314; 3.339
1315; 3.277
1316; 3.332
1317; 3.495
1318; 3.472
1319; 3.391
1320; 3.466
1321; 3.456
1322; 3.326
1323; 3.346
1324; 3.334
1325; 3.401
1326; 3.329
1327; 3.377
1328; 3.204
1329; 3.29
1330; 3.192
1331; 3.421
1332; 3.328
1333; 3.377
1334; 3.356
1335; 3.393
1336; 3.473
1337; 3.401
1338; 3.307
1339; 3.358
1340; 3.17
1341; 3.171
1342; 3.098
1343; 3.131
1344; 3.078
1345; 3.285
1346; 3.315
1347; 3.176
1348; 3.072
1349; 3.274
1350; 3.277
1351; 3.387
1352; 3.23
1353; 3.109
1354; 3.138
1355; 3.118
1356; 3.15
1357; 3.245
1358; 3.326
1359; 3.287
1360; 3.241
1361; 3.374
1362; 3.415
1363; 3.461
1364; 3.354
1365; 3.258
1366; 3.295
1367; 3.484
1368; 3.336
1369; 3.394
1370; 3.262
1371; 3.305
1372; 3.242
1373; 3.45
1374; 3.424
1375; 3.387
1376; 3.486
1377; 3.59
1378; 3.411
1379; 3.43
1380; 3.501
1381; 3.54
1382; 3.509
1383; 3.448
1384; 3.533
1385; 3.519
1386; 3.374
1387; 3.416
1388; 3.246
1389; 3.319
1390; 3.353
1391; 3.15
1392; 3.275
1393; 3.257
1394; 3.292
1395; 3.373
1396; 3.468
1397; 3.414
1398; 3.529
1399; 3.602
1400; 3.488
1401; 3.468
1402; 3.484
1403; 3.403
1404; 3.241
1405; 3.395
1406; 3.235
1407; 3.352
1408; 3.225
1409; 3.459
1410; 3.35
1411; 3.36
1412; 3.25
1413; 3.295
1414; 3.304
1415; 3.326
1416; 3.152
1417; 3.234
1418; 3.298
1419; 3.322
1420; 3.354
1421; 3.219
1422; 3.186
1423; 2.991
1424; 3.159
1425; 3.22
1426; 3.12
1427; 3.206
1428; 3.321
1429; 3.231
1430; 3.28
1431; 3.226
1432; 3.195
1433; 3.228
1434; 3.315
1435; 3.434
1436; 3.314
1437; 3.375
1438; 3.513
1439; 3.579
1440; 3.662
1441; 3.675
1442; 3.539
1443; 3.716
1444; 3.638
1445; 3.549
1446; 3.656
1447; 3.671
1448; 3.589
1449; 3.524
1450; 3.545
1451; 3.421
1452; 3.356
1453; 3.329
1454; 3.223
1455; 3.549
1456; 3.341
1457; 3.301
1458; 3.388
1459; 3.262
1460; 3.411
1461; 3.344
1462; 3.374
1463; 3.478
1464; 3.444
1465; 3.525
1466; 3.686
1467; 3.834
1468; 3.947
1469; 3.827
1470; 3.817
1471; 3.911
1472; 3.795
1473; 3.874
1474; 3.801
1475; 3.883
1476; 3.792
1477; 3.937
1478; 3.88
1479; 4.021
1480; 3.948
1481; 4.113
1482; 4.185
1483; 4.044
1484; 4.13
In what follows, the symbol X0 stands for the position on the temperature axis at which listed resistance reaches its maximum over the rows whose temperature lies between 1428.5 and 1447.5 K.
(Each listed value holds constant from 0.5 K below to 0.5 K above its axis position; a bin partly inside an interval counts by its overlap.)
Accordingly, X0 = 1443 K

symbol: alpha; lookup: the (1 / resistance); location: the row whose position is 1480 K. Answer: 0.253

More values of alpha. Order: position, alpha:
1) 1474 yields 0.263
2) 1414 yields 0.303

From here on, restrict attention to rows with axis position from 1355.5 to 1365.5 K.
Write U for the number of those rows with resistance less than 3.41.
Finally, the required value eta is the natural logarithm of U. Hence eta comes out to 2.1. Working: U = 8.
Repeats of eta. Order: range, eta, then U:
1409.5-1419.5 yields 2.3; 10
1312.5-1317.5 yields 1.4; 4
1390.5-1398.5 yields 1.6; 5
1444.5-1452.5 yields 0.0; 1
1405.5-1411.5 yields 1.6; 5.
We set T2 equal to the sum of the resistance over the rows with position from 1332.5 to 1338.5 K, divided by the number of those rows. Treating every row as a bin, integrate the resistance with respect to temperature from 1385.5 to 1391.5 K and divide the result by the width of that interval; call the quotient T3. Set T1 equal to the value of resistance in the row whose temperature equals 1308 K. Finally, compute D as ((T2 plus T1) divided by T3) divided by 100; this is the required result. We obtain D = 0.0201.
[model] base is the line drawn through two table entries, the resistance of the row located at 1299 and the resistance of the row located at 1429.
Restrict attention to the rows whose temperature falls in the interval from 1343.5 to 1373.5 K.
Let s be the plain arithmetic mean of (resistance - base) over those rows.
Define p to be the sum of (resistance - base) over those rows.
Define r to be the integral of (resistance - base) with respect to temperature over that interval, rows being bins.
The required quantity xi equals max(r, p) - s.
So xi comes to 1.2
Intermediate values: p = 1.2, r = 1.2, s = 0.04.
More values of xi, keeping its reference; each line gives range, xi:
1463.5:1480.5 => 9.5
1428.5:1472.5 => 11.7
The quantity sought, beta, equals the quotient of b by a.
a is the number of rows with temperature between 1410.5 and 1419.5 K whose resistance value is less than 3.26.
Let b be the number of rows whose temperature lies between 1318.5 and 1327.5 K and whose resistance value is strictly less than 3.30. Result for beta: 0.00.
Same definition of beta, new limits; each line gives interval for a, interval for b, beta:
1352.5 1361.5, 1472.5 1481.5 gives 0.00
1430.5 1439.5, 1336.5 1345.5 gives 2.00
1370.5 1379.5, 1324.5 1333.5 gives 3.00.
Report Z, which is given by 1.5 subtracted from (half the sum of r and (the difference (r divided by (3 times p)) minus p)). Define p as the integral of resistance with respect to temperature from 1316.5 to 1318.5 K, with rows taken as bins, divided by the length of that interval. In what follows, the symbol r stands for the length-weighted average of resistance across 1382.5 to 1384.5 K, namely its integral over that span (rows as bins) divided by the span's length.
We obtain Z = -1.33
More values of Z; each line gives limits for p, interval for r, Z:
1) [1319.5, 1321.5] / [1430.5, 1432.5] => -1.47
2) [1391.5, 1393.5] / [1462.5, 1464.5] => -1.23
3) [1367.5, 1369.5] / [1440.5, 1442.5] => -1.20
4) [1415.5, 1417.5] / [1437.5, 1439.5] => -1.14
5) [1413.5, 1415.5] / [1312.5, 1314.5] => -1.33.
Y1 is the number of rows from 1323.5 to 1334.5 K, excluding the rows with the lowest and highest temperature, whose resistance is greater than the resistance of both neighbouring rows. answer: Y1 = 5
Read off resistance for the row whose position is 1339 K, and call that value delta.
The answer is 3.358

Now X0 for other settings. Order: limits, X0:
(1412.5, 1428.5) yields 1420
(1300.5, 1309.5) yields 1301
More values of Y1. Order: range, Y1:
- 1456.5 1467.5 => 3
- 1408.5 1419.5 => 2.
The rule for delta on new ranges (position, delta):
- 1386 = 3.374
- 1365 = 3.258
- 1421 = 3.219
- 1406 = 3.235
